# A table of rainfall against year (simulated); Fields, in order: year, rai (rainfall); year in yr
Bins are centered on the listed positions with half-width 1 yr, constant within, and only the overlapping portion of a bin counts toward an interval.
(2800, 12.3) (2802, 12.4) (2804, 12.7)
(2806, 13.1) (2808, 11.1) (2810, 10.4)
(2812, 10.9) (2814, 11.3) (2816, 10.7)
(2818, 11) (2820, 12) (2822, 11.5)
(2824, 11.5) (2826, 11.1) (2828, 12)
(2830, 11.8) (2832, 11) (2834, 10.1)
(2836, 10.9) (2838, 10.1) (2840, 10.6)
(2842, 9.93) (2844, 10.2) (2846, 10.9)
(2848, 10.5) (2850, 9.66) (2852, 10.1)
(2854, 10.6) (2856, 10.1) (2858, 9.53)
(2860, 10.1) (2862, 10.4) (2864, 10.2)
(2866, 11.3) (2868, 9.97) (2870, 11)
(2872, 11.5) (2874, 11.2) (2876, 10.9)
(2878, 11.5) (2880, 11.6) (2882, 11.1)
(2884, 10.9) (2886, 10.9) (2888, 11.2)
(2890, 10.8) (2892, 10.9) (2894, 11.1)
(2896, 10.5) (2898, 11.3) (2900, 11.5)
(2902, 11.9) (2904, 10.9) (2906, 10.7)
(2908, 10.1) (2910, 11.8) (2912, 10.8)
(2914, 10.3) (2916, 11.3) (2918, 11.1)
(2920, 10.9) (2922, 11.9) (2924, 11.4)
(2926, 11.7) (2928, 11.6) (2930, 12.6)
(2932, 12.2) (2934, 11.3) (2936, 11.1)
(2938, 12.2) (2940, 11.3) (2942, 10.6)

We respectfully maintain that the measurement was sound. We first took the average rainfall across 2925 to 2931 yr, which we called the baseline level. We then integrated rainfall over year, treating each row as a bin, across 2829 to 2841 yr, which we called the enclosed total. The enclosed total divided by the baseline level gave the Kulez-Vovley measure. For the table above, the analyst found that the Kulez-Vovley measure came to 11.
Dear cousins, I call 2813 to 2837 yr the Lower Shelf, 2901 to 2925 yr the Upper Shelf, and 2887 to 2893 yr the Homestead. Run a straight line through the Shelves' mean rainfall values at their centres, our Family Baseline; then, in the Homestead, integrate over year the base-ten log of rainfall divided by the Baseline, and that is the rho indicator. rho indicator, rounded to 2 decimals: -0.04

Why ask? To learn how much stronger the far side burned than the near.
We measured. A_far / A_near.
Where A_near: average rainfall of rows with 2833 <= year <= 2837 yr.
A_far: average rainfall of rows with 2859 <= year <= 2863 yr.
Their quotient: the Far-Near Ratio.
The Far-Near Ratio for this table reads 0.98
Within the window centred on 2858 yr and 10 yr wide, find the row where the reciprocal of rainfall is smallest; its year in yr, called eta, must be 2854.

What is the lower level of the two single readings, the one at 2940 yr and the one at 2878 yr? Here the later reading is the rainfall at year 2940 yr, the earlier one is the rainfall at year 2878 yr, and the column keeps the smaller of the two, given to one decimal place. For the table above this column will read 11.3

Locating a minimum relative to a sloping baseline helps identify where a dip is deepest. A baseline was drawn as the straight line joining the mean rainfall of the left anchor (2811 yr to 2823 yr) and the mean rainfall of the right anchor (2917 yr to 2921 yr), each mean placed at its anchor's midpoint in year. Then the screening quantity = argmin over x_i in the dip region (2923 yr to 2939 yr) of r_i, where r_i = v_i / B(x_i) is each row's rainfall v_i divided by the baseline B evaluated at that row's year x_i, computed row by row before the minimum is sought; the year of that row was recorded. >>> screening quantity 2936 yr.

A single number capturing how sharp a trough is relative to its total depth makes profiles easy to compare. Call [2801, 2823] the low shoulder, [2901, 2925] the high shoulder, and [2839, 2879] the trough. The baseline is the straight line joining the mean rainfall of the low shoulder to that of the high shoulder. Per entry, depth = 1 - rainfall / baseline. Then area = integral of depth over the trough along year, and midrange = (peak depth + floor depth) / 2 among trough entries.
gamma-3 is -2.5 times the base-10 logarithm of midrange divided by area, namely 4.1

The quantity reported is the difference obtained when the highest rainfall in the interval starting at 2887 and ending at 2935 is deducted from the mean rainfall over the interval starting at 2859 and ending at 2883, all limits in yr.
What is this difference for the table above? -1.70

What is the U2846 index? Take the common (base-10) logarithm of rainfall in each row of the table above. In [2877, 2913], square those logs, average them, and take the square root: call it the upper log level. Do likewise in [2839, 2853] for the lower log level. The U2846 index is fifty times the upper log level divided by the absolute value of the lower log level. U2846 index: 51.6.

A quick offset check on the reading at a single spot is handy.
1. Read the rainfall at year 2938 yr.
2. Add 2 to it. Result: 14.2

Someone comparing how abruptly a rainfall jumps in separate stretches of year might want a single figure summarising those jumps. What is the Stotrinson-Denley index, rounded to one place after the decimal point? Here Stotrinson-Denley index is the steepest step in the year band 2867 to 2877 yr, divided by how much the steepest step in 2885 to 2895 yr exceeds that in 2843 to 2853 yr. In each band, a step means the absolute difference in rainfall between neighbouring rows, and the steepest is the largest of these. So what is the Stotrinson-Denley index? -2.3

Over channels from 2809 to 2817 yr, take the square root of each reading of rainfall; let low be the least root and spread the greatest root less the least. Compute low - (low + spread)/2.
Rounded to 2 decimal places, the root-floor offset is 1.54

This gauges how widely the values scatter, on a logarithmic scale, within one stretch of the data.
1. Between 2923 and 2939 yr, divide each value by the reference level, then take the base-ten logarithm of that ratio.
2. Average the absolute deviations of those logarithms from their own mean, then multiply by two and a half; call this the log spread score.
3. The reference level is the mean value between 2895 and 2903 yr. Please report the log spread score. 0.039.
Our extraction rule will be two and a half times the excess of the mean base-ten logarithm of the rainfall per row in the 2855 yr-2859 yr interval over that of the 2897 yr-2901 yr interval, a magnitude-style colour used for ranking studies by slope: -0.16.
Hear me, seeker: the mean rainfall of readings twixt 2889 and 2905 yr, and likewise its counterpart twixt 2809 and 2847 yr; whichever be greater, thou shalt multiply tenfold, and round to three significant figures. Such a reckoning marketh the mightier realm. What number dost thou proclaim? 111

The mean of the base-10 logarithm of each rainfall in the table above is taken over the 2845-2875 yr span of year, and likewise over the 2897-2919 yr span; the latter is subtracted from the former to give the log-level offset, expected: -0.024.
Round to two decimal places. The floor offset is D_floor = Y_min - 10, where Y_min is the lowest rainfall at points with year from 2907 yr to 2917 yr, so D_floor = 0.10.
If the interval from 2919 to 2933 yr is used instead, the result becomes 0.90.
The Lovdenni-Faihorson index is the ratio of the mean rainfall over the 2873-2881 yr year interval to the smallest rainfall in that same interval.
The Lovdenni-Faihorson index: 1.04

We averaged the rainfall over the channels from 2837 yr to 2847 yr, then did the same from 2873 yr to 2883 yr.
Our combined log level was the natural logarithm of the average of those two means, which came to 2.38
